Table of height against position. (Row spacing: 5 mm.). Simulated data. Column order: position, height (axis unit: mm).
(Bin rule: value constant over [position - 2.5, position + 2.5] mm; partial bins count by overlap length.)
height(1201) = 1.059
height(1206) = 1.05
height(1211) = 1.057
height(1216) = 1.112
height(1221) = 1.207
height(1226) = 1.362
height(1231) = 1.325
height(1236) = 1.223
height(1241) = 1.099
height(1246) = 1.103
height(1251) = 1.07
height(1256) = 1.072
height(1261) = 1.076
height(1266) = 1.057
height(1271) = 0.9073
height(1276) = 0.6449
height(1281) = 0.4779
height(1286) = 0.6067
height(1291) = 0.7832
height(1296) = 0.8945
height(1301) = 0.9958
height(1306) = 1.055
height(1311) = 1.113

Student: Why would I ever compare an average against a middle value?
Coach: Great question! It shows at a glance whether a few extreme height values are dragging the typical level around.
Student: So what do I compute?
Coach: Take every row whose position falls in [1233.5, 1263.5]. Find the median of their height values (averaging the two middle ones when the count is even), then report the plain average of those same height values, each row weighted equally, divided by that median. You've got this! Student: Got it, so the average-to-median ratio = 1.02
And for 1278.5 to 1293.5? 1.03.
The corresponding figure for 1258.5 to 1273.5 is 0.96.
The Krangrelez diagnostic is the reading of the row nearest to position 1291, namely 0.7832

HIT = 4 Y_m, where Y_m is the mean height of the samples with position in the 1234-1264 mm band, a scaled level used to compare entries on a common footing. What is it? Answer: 4.4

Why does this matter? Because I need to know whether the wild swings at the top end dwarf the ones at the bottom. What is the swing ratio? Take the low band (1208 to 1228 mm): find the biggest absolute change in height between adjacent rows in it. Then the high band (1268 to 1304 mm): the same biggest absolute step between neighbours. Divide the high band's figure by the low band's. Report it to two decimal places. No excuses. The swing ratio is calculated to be 1.69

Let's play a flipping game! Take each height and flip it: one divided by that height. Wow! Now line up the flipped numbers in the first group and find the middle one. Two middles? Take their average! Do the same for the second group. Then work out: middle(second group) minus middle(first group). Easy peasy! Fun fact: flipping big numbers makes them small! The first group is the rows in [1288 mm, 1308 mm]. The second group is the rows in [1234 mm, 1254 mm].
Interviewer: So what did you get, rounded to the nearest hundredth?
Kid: -0.15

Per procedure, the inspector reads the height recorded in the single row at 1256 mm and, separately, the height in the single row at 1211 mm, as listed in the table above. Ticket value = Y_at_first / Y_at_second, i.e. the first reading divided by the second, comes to 1.01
